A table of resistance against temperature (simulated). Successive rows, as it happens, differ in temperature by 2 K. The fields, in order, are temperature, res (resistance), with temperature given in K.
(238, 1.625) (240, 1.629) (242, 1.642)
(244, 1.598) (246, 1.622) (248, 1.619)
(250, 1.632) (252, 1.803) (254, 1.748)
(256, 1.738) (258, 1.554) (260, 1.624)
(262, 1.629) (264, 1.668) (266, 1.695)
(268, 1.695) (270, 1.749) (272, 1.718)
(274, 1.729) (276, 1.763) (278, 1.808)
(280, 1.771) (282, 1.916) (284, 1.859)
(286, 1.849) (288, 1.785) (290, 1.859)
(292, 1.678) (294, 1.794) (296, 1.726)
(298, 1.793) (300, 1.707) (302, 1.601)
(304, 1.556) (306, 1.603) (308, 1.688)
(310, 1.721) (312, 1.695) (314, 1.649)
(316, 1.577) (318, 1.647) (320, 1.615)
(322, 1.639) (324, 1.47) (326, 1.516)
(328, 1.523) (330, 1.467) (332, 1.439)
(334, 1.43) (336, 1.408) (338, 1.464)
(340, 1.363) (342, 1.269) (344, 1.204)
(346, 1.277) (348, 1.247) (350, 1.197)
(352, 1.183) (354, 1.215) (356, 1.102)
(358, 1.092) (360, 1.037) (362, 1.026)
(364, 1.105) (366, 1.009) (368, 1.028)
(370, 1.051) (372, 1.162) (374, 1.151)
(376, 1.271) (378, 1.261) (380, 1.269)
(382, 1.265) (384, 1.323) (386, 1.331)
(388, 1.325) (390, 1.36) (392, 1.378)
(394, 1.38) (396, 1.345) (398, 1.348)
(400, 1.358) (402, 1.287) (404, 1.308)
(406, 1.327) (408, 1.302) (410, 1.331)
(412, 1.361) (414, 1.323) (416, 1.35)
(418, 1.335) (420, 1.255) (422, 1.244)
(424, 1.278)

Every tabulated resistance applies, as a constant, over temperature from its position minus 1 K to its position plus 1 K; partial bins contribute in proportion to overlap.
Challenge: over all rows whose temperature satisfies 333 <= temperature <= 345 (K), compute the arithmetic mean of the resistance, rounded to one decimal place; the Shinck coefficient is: 1.4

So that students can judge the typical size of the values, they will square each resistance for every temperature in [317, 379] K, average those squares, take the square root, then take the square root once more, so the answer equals 1.14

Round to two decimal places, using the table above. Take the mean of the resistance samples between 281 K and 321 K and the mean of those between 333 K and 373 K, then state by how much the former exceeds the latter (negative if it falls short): 0.52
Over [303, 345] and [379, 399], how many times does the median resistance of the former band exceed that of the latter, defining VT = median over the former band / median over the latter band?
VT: 1.14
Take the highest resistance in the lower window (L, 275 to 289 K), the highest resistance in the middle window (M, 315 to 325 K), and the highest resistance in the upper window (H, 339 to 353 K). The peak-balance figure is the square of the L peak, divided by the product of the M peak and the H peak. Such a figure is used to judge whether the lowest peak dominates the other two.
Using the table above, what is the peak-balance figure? 1.6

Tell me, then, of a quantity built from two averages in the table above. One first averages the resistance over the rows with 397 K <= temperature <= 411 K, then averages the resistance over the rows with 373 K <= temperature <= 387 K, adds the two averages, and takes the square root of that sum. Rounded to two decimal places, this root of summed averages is 1.61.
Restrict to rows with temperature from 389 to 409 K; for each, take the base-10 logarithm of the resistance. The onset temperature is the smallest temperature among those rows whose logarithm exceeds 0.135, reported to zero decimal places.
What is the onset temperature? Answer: 392 K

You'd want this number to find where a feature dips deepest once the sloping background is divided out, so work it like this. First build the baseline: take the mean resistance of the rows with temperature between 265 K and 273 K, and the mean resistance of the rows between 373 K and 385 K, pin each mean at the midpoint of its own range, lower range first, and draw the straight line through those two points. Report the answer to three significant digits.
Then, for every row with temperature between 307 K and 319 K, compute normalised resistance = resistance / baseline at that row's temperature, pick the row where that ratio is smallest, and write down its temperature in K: 316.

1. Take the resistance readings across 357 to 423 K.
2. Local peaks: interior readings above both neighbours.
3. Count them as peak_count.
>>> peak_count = 10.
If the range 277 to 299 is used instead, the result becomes 3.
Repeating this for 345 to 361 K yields 1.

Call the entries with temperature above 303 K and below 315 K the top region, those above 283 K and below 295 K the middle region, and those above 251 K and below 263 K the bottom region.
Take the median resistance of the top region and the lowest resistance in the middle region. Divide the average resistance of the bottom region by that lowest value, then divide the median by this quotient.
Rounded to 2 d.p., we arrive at 1.66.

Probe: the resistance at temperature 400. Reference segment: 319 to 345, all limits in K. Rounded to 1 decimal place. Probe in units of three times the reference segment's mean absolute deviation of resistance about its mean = 5.2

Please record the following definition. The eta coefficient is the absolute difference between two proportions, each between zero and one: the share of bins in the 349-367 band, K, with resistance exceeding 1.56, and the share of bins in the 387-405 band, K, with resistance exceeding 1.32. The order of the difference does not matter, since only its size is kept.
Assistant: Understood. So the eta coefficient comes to 0.8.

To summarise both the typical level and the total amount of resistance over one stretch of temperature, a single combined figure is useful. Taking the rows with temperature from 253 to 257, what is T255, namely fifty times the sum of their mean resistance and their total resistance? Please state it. 261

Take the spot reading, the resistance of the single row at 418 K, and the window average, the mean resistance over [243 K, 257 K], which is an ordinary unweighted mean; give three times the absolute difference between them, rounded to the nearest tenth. 1.0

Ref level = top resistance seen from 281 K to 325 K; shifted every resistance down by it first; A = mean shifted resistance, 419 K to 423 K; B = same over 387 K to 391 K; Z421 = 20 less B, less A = 21.2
